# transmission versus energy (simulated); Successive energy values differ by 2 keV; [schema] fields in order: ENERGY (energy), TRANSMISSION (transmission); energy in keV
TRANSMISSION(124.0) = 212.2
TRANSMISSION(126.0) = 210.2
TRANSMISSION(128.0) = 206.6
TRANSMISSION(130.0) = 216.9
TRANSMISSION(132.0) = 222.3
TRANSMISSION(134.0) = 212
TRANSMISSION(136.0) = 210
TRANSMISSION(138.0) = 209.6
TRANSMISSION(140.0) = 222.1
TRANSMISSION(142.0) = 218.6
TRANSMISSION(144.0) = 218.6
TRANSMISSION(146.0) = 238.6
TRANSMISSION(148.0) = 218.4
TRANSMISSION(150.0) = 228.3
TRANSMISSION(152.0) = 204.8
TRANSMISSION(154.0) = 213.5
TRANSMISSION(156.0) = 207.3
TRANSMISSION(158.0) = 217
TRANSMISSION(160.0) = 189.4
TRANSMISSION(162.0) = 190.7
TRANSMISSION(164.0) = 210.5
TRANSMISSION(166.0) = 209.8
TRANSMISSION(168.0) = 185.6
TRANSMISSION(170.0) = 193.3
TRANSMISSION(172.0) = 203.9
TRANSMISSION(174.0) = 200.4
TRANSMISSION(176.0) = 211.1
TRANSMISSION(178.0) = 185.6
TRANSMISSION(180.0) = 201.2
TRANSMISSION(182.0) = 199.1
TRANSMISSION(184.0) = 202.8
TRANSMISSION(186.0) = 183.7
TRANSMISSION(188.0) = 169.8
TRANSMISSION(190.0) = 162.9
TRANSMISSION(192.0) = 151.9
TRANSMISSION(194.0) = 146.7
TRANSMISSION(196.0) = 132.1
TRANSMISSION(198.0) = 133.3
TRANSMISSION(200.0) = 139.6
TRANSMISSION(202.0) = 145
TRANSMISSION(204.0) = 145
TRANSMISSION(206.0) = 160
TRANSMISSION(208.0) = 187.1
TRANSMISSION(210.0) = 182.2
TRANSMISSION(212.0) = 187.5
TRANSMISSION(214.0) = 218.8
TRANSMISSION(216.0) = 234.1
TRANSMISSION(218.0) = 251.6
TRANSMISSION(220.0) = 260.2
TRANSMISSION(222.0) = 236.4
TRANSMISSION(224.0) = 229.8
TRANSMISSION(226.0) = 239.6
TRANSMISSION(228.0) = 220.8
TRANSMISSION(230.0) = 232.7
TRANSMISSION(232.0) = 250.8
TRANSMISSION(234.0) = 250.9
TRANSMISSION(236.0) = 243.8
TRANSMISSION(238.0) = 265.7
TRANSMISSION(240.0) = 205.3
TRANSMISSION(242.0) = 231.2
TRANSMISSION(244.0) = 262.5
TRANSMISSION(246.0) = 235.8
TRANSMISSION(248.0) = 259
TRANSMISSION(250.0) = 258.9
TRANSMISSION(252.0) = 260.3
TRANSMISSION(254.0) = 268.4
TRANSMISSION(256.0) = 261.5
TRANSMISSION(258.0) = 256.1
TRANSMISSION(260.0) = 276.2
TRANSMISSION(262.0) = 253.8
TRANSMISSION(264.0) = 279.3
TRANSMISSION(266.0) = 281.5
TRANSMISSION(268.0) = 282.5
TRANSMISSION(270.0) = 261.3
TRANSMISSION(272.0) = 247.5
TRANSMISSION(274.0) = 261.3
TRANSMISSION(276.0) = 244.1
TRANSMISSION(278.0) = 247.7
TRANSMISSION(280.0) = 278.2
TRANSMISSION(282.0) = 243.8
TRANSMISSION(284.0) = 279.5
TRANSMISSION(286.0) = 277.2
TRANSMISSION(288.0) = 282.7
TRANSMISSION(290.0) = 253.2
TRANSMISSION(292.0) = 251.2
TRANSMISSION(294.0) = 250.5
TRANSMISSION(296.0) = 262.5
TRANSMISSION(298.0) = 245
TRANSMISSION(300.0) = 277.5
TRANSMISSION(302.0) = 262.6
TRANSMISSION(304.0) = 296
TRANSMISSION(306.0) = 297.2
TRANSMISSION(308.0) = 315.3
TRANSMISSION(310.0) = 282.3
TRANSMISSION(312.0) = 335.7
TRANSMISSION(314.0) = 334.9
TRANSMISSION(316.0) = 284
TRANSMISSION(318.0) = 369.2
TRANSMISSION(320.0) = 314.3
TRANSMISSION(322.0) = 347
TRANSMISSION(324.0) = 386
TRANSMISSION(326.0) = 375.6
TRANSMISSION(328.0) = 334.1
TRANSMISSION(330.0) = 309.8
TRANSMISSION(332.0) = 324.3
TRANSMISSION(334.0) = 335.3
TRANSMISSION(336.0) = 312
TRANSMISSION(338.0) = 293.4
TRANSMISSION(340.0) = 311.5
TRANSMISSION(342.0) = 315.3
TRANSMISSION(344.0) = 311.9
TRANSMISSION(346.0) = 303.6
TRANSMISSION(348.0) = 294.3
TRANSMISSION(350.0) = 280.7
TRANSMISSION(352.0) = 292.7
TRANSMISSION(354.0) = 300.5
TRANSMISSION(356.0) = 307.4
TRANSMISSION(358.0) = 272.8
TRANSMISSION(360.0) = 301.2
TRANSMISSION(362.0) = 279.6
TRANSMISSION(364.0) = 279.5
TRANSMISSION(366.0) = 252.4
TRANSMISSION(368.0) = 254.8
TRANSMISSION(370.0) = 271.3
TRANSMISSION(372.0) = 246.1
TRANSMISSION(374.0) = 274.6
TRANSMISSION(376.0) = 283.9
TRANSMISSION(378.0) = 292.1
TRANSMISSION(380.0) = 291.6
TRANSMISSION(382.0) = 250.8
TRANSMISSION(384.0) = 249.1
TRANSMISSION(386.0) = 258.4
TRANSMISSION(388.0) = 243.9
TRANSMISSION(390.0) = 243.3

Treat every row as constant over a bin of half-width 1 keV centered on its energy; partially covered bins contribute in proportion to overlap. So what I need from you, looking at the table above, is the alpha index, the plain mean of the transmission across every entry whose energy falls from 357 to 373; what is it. 270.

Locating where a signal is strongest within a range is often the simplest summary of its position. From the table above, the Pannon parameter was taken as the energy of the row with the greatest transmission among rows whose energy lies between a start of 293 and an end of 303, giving 300.0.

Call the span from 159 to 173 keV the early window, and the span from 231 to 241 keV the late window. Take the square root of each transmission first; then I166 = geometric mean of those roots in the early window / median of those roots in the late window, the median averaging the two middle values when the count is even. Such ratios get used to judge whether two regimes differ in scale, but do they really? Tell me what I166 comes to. 0.89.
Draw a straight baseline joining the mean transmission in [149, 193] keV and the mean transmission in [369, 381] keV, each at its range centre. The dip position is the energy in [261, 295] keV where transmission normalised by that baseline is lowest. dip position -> 282.0 keV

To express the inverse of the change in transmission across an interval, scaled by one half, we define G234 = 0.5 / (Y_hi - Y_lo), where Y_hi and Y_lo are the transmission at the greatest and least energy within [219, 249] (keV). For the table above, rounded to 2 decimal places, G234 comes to -0.42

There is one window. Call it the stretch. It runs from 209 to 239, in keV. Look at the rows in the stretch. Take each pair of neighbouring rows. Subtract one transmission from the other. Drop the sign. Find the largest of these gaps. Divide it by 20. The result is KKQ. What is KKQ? 1.6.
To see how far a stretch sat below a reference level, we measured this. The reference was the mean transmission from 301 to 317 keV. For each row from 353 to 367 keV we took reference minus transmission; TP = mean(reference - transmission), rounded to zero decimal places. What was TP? 16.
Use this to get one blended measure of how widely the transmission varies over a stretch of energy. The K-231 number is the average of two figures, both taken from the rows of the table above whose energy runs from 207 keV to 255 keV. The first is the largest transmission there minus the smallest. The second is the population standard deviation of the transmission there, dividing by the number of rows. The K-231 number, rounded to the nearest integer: 56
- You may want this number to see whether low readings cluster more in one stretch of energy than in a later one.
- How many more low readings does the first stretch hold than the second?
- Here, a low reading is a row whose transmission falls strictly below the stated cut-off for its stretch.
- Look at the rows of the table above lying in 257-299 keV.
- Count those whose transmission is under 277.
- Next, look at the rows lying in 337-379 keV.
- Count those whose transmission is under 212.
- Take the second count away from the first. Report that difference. 14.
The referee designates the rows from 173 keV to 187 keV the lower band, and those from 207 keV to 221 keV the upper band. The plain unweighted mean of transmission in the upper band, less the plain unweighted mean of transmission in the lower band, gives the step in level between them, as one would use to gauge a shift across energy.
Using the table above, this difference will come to 20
